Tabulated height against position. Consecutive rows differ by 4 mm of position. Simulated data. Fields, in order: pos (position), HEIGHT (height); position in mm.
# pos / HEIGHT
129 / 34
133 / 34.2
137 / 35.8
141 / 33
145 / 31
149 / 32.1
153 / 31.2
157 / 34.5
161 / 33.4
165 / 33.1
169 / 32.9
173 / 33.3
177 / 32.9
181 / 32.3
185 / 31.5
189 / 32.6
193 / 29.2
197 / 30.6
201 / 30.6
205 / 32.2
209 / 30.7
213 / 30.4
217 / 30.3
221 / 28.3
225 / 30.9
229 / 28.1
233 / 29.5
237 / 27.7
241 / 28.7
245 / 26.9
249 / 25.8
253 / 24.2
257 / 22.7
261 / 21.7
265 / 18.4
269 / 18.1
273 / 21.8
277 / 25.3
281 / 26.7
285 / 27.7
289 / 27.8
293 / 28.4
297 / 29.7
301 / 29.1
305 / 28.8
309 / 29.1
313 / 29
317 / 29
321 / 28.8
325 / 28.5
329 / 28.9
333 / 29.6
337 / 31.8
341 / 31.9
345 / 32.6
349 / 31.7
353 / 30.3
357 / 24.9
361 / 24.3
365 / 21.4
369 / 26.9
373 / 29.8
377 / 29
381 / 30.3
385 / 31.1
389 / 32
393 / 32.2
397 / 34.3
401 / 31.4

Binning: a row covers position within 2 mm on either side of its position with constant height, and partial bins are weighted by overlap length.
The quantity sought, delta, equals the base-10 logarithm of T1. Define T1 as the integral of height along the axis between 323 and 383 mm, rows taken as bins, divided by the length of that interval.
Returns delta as 1.46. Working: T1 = 29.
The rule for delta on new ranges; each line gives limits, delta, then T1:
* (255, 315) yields 1.41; 26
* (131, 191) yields 1.52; 33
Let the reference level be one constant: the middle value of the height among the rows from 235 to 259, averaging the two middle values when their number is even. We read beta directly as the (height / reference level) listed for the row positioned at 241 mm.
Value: 1.09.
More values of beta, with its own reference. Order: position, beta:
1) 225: 1.17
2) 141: 1.25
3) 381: 1.15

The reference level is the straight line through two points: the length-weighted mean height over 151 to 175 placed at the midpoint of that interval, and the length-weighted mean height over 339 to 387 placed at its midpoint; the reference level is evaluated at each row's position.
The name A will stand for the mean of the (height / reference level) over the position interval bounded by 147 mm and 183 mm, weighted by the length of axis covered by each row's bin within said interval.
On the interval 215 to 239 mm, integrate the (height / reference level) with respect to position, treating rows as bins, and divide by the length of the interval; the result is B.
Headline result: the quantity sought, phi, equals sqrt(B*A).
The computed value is 0.96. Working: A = 0.995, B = 0.920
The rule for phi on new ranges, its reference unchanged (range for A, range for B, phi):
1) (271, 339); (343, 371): 0.95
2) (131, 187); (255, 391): 0.96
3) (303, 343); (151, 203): 0.99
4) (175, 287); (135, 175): 0.93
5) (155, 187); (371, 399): 1.05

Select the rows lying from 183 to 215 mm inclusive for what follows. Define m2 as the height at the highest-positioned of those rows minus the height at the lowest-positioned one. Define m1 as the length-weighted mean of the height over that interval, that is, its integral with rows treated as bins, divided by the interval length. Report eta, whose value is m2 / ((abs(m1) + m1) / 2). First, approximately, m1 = 31.0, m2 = -1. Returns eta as -0.04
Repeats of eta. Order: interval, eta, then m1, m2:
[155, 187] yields -0.09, 33.0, -3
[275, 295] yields 0.11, 27.2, 3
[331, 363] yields -0.18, 29.6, -5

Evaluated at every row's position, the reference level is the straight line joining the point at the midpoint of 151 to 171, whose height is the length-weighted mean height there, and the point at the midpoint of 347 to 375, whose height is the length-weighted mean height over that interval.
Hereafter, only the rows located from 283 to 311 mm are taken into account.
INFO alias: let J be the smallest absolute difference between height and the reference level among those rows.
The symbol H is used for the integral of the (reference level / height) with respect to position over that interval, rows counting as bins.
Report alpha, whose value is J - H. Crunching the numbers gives -28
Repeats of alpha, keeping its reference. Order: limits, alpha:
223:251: -30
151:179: -28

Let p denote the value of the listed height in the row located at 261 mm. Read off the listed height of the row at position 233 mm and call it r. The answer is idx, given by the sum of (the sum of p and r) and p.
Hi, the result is 73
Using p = 21.7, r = 29.5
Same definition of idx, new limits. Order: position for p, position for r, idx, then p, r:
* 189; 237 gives 93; 32.6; 27.7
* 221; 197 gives 87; 28.3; 30.6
